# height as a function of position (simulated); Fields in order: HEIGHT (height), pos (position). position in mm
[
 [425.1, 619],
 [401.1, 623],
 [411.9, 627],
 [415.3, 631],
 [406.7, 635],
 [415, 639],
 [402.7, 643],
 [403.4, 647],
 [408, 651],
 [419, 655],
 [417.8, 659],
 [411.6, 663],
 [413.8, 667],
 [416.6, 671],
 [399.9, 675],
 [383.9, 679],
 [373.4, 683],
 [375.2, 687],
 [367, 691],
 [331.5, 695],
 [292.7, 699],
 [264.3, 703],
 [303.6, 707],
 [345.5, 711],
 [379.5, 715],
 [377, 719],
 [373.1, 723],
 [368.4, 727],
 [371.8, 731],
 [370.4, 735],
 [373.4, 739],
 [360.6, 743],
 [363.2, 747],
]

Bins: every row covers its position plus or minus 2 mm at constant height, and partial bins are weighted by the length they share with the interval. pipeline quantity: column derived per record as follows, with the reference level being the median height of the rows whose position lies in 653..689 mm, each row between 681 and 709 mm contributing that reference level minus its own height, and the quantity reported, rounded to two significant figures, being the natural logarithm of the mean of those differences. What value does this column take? 4.4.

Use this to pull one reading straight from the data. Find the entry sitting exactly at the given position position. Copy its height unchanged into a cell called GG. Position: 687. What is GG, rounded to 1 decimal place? 375.2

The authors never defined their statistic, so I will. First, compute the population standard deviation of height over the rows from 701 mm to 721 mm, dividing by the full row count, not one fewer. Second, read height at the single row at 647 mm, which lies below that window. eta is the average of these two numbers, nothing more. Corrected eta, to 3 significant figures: 224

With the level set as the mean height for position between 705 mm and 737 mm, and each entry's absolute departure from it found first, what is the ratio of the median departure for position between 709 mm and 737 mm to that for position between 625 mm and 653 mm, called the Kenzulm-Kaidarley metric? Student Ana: 0.25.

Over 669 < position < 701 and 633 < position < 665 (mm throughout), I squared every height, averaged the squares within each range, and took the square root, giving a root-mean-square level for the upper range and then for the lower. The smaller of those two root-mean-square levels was 369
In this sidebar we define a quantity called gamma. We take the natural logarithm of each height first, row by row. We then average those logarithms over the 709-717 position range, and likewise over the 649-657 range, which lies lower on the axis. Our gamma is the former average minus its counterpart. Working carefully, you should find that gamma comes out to -0.13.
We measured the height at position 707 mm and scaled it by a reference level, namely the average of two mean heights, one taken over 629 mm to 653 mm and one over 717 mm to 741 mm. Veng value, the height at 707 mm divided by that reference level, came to 0.78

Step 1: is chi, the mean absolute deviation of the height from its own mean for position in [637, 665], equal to 5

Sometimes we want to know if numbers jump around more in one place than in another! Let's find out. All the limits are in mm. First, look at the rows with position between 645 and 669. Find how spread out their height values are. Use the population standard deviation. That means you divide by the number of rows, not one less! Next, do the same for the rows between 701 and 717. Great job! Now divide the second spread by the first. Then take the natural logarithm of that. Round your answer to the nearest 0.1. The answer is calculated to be 2.1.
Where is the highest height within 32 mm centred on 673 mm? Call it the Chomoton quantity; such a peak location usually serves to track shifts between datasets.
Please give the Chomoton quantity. 659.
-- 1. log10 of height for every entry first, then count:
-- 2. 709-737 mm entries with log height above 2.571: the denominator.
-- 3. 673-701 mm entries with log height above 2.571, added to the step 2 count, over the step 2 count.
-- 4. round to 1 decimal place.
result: 2.3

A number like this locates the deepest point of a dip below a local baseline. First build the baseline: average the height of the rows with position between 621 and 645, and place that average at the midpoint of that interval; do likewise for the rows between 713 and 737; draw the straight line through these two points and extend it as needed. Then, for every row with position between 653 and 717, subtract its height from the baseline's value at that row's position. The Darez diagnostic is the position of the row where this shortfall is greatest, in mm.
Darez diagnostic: 703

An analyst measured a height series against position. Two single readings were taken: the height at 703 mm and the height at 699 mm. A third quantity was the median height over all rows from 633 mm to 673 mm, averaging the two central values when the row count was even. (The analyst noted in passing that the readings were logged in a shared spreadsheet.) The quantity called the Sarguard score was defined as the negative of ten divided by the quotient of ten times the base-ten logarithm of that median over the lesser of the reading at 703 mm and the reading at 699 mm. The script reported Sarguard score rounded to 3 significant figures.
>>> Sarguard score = -101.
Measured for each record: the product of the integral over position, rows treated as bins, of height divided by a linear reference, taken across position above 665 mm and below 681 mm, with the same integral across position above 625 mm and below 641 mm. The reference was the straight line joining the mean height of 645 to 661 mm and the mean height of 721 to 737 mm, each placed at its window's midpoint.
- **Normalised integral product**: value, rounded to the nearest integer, 251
